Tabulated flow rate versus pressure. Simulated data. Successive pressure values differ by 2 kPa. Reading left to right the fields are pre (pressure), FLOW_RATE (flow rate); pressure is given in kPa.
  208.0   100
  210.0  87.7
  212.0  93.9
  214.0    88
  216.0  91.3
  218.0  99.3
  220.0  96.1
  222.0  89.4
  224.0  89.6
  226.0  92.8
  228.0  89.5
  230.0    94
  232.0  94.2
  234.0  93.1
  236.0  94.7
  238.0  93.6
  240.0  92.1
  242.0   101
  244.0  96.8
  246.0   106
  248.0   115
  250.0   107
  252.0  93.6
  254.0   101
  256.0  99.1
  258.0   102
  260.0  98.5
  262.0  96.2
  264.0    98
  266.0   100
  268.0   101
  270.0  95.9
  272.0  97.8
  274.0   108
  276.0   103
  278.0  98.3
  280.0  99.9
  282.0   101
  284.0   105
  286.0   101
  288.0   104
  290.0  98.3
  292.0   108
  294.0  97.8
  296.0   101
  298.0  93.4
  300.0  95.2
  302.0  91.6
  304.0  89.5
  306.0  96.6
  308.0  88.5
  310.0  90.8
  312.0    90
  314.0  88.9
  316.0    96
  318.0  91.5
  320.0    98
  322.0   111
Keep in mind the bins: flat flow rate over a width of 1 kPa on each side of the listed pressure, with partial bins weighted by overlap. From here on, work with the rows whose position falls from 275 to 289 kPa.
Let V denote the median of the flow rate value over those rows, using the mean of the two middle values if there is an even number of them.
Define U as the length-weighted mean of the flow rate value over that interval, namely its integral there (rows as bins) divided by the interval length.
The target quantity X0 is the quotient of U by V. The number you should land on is 1.01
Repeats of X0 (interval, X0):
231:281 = 1.01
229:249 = 1.04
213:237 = 1.00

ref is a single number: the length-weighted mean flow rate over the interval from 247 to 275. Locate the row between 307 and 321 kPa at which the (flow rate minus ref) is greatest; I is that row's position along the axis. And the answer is 320.0 kPa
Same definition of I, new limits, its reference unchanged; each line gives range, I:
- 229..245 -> 242.0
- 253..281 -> 274.0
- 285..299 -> 292.0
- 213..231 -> 218.0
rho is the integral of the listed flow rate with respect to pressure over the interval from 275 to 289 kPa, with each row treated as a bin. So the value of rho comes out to 1424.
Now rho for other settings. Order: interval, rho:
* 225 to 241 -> 1488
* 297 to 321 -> 2220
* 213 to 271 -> 5618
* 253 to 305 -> 5169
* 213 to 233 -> 1848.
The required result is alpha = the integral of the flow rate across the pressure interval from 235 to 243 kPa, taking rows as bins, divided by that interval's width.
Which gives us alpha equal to 95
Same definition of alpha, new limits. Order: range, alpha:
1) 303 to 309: 92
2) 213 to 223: 93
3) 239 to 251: 103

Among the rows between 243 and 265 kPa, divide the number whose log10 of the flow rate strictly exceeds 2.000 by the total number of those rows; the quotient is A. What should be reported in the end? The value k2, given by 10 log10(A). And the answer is -3.4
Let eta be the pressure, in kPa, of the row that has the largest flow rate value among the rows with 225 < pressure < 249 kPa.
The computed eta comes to 248.0 kPa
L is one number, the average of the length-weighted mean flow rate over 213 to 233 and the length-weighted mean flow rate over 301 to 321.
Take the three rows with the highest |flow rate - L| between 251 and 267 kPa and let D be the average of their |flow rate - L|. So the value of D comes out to 9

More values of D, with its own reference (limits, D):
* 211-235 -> 5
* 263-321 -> 15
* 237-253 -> 17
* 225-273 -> 17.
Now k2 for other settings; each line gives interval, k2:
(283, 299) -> -2.0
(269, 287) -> -2.6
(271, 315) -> -4.4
